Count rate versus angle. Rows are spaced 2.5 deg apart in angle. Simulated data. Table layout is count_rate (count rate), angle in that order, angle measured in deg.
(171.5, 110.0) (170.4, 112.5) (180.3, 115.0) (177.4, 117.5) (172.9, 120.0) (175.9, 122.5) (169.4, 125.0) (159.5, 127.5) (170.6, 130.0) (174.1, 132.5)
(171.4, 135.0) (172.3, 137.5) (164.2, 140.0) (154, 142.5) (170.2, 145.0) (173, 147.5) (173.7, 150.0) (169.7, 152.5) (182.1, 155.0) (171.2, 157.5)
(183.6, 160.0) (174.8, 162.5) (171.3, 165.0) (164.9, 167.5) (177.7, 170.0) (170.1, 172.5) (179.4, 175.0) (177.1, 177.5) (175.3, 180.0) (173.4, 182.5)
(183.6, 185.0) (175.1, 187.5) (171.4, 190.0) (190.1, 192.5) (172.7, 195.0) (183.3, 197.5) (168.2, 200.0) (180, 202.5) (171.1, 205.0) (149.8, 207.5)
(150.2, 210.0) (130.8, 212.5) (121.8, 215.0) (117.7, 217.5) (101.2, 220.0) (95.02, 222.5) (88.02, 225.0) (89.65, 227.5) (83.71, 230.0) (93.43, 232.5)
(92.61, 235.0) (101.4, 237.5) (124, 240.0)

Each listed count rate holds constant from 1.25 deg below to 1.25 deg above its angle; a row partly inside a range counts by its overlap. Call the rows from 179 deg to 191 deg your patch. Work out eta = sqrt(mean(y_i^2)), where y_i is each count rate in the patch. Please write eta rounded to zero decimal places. 176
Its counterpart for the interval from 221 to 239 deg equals 92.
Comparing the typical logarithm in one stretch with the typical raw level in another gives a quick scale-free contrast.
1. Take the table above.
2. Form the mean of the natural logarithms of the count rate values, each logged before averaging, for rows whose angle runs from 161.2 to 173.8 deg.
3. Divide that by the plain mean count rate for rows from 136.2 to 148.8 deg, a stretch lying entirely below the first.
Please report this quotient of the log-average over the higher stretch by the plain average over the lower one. 0.0309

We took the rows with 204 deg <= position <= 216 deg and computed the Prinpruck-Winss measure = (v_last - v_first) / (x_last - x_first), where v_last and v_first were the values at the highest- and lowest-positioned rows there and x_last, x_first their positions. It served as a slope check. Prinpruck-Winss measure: -4.9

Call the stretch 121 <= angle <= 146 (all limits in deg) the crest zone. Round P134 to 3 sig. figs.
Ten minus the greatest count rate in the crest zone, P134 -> -166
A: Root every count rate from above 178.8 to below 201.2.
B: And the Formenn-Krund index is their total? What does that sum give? 120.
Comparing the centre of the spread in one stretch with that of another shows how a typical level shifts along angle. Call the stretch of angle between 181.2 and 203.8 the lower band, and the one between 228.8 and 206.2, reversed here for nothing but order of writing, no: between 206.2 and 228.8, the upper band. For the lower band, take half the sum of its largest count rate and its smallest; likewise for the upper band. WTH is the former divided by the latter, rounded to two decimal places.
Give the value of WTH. 1.50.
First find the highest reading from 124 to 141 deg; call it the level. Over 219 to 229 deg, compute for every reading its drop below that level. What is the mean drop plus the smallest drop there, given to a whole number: 154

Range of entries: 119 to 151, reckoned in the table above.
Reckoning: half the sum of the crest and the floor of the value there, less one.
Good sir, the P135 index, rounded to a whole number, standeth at 164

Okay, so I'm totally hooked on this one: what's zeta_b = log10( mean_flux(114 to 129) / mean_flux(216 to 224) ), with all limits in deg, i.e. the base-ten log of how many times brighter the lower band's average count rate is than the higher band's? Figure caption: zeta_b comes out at 0.22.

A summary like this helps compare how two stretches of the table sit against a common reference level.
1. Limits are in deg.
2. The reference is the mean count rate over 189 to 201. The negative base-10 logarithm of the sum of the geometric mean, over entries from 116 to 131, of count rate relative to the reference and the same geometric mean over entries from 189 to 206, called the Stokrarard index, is -0.29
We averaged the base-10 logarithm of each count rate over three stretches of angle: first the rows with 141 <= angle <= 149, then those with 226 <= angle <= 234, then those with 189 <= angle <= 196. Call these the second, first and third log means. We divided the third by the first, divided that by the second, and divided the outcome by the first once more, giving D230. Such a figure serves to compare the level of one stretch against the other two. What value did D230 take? 0.27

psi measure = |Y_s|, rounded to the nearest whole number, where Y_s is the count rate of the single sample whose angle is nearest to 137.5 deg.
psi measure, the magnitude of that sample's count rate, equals 172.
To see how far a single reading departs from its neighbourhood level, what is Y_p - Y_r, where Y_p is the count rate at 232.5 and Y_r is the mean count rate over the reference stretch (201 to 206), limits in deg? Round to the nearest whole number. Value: -82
